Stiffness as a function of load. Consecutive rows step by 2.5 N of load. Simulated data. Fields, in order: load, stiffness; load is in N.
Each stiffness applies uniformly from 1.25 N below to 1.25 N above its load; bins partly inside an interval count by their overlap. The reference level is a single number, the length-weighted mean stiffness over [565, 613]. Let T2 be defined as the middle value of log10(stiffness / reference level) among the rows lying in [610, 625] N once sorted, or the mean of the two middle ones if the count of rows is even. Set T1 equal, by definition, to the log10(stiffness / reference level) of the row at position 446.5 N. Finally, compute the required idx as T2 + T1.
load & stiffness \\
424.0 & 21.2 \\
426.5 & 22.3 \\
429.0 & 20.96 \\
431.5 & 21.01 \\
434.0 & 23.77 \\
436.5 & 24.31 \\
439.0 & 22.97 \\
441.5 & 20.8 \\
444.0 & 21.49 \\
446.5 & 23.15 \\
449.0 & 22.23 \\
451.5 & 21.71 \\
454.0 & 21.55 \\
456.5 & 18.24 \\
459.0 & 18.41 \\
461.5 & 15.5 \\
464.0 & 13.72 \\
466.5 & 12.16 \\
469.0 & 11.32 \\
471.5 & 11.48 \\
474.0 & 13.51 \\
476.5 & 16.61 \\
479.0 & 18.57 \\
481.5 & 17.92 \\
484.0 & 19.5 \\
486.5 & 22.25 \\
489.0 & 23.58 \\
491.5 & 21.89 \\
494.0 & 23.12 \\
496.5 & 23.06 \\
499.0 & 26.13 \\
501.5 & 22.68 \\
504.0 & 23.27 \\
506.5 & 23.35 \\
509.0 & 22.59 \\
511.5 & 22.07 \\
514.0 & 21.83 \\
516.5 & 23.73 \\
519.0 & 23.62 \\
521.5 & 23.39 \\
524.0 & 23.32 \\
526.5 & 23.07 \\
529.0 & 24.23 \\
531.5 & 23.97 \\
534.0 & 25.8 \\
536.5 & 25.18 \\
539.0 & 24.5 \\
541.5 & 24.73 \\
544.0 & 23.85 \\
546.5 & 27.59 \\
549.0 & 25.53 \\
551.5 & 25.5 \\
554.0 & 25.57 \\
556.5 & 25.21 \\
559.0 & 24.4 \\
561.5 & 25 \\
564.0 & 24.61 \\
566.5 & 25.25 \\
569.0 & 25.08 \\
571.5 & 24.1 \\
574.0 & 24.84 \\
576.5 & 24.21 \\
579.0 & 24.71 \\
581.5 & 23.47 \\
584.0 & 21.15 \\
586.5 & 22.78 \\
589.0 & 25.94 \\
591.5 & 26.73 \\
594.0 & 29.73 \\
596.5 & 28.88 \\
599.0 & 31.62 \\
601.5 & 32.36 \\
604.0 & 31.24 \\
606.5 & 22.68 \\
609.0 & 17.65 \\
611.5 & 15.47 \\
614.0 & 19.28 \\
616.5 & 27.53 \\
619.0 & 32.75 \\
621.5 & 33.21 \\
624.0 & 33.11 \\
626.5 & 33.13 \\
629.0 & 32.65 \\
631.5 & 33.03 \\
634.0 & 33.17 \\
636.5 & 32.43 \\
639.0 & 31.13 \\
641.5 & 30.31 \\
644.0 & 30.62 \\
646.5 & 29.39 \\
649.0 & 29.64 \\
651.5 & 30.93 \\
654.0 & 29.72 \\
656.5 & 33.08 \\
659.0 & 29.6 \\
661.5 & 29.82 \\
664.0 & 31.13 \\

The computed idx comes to 0.04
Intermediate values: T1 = -0.04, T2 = 0.08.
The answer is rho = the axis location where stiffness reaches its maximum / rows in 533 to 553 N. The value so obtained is 546.5 N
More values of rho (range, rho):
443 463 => 446.5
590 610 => 601.5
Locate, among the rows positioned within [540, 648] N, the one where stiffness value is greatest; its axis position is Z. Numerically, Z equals 621.5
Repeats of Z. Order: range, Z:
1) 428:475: 436.5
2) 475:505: 499.0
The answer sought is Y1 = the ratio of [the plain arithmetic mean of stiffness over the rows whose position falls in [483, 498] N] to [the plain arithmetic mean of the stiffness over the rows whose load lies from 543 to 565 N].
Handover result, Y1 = 0.9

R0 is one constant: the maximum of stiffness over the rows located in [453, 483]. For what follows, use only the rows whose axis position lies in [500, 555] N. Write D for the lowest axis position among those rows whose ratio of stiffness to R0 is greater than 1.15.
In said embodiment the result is 534.0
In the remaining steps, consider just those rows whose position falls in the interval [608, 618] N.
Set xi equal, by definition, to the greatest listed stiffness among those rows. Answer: 27.53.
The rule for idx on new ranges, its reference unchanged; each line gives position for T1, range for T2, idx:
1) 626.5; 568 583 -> 0.11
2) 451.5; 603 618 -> -0.14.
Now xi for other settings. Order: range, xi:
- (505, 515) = 23.35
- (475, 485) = 19.5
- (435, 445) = 24.31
